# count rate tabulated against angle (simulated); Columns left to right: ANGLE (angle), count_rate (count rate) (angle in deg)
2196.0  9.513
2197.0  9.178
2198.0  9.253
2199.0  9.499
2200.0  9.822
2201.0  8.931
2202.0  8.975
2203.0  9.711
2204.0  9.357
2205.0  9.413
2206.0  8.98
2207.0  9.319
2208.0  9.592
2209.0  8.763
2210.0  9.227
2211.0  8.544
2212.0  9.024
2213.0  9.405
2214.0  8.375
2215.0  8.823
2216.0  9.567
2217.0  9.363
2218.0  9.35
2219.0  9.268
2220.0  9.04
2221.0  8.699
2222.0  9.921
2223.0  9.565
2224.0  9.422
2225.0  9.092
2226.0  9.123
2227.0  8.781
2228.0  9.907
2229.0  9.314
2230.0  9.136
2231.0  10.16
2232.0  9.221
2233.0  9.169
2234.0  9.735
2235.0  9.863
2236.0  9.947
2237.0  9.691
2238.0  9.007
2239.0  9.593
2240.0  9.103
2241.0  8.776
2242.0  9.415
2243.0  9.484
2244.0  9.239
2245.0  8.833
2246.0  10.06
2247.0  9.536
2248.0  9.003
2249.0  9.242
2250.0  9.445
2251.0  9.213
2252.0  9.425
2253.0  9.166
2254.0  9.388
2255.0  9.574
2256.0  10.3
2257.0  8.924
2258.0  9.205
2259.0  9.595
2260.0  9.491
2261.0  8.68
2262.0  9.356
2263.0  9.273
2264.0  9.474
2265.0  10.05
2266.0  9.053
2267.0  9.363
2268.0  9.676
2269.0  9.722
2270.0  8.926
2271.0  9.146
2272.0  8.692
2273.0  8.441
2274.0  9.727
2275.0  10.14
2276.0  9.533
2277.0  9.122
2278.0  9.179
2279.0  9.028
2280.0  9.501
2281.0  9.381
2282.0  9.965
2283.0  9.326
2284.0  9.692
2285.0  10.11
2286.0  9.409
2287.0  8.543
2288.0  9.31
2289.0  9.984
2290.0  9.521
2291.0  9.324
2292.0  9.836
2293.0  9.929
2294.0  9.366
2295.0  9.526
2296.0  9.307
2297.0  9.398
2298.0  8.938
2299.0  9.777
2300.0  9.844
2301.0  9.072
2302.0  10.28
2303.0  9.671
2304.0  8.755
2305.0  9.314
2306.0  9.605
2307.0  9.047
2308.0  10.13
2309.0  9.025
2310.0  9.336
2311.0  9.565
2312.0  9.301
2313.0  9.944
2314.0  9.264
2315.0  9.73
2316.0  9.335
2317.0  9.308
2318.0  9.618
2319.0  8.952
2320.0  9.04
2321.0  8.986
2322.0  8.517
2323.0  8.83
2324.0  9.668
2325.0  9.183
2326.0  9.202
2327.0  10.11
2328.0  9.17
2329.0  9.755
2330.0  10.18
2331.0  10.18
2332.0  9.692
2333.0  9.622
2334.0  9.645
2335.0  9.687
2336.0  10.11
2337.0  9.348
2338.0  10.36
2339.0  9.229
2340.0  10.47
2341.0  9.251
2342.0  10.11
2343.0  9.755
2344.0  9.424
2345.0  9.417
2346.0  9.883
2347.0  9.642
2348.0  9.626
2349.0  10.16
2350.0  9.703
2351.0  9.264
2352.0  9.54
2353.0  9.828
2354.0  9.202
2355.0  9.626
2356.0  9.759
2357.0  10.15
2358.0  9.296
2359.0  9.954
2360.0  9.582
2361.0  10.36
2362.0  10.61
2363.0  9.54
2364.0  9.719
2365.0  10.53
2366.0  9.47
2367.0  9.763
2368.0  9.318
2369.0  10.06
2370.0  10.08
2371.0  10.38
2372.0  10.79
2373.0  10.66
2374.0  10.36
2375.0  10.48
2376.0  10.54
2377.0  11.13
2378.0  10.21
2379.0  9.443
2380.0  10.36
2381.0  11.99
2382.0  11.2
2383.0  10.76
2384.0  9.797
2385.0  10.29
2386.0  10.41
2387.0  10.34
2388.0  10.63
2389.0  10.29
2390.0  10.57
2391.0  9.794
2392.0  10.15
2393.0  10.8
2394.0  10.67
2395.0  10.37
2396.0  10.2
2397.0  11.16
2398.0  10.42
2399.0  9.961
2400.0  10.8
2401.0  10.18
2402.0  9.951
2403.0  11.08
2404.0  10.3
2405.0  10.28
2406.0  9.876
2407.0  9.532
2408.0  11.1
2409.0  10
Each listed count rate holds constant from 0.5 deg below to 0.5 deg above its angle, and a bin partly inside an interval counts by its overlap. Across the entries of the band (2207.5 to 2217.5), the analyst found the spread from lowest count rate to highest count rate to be 1.2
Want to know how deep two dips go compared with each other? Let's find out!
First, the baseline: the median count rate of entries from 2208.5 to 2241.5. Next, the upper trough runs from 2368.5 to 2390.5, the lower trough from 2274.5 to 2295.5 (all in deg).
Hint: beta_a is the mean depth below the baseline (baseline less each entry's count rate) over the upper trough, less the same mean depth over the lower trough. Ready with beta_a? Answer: -0.98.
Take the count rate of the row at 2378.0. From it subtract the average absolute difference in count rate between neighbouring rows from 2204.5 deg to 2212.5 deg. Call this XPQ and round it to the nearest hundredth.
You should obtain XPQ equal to 9.71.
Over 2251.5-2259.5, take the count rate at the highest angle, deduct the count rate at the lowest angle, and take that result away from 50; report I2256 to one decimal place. 49.8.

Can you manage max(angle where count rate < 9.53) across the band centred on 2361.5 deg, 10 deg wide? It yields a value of 2366.0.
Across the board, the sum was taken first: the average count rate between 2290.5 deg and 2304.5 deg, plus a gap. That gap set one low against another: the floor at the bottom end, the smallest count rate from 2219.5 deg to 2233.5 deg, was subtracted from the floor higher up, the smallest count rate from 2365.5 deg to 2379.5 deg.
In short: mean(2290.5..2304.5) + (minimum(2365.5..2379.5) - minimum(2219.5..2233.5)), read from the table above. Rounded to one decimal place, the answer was 10.1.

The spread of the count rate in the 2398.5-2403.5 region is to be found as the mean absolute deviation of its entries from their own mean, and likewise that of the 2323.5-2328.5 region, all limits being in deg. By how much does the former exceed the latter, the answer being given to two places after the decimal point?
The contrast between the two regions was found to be 0.10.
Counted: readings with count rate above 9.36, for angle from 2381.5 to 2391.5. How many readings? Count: 10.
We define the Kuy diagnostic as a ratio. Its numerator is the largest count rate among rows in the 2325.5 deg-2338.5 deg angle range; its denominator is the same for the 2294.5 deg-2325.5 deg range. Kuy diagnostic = 1.01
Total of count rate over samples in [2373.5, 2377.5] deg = 42.5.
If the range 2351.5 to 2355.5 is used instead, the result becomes 38.2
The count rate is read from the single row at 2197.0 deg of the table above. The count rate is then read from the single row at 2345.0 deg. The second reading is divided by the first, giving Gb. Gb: 1.03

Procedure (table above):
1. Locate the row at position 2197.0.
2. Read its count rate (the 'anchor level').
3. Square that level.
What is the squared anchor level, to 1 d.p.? 84.2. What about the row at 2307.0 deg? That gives 81.8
